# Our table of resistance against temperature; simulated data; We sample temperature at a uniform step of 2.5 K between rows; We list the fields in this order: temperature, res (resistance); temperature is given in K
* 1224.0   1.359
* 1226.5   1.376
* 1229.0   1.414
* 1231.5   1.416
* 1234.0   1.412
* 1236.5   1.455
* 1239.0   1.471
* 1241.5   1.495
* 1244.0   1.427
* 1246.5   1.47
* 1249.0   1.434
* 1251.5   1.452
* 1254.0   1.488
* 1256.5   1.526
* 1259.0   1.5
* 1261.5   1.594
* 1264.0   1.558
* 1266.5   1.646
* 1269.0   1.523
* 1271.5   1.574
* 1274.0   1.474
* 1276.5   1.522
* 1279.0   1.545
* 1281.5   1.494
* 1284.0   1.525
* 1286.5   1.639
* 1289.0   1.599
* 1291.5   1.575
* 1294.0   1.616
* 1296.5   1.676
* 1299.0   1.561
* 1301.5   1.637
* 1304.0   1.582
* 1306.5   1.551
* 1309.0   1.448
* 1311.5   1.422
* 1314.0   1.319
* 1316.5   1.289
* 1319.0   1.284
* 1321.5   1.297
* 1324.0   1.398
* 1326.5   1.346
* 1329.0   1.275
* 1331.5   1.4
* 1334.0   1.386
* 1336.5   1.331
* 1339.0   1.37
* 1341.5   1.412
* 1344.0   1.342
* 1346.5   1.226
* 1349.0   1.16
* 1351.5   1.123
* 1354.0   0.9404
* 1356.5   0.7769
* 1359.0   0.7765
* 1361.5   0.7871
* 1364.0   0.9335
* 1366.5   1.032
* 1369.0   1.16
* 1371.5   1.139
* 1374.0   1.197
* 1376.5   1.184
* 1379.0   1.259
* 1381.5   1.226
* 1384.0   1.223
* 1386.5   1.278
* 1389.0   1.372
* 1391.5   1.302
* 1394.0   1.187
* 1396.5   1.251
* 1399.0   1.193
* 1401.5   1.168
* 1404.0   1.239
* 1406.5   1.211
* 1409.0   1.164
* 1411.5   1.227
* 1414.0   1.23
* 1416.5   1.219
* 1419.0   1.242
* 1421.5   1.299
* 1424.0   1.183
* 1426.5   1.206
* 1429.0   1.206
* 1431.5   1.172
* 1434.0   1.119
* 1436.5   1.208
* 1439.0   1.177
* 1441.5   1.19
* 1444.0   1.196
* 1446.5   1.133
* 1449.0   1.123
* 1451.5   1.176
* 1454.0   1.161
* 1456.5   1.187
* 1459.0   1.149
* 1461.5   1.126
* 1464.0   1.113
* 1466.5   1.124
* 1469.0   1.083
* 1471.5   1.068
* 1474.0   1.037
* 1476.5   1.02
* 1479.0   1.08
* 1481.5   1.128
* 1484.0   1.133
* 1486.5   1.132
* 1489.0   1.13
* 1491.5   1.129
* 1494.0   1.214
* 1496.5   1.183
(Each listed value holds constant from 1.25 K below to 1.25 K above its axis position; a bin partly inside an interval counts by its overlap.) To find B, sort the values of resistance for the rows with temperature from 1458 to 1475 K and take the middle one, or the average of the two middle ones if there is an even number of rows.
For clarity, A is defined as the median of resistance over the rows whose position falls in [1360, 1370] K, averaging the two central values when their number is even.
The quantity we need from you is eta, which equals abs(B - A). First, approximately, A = 0.98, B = 1.11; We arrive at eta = 0.13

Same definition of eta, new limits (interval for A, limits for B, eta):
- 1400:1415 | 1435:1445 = 0.03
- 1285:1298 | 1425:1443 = 0.43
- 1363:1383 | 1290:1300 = 0.42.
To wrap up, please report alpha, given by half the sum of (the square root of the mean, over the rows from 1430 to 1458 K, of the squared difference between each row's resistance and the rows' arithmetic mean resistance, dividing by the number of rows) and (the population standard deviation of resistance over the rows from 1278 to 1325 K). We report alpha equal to 0.08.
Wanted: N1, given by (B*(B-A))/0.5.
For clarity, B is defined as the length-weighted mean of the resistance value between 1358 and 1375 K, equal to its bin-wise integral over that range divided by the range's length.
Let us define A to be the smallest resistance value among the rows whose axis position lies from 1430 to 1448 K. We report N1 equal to -0.2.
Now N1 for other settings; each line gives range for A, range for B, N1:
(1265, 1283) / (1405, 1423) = -0.6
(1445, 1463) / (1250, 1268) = 1.3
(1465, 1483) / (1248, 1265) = 1.5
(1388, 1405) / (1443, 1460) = 0.0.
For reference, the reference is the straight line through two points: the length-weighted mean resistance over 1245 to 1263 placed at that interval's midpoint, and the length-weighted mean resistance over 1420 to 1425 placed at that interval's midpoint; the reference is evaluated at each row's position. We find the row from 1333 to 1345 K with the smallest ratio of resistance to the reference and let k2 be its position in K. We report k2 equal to 1336.5 K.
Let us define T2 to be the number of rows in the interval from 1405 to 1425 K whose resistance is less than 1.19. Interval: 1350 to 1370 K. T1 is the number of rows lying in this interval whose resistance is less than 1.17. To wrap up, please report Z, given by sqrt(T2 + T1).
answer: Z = 3.2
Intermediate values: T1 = 8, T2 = 2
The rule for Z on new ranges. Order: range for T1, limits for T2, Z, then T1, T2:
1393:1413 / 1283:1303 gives 1.4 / 2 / 0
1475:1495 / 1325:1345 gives 2.6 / 7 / 0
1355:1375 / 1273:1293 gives 2.6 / 7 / 0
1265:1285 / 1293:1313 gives 0.0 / 0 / 0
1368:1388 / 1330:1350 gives 1.7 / 2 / 1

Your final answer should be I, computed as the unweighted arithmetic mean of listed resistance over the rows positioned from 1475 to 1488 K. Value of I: 1.10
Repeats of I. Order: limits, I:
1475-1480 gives 1.05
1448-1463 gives 1.15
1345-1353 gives 1.17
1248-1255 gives 1.46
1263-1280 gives 1.55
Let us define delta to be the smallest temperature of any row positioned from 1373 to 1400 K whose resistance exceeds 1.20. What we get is 1379.0 K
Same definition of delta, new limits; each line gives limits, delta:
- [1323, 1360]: 1324.0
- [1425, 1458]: 1426.5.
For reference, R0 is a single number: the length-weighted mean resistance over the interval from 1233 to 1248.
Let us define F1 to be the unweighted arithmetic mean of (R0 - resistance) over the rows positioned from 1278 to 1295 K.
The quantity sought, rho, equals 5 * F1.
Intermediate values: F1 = -0.12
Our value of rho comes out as -0.6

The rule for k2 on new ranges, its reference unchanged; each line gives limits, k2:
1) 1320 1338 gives 1329.0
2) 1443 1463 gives 1449.0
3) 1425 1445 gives 1434.0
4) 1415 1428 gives 1424.0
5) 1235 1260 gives 1244.0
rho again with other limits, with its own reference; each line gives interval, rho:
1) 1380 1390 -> 0.9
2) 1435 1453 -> 1.4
